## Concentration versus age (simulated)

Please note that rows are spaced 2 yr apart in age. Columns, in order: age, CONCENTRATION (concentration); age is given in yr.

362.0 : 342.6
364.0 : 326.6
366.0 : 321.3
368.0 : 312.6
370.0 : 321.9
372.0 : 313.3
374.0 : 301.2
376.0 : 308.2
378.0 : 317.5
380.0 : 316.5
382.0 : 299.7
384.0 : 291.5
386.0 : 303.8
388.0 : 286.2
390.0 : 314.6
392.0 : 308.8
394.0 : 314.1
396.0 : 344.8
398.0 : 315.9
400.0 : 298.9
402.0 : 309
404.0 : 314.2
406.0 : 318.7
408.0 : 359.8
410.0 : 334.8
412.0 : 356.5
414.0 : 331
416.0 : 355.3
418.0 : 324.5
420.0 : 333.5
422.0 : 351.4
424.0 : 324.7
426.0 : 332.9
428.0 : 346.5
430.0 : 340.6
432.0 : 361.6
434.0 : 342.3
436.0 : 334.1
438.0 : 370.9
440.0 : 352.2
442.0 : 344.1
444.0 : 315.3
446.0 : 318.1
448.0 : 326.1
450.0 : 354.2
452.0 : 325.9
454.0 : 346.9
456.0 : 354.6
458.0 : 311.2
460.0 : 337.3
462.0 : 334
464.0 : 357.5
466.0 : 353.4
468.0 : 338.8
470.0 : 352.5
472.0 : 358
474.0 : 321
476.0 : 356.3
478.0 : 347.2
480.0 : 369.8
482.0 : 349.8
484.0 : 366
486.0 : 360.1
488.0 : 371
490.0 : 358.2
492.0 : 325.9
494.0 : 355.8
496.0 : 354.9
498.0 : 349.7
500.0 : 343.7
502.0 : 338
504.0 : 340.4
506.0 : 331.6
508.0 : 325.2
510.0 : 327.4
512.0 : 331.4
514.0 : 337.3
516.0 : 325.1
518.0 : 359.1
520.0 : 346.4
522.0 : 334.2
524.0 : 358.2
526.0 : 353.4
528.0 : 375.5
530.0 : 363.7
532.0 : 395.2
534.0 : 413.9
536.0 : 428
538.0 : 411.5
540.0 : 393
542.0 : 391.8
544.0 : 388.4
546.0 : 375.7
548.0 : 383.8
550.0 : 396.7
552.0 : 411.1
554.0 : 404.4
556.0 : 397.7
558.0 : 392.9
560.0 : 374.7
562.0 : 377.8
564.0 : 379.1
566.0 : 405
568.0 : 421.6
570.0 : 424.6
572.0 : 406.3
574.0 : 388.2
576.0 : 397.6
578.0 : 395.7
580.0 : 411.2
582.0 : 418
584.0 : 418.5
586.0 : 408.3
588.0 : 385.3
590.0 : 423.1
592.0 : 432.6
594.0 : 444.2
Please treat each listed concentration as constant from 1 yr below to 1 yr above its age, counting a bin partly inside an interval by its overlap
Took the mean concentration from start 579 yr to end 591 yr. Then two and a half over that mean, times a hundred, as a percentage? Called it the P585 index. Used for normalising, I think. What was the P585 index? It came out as 0.61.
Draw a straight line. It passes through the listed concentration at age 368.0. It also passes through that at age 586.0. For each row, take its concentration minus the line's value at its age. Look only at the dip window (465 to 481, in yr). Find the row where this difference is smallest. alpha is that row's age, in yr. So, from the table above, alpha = 474.0 yr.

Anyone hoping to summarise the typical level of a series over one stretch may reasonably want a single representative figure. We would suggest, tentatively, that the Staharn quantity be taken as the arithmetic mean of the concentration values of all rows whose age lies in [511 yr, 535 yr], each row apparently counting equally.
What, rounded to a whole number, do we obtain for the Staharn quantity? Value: 358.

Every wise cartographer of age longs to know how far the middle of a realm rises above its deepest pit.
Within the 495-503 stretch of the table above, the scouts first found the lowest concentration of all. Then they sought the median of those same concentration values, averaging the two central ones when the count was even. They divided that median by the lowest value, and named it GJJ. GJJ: 1.03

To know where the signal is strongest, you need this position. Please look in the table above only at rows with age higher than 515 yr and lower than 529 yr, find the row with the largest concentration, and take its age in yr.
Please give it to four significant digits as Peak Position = 528.0 yr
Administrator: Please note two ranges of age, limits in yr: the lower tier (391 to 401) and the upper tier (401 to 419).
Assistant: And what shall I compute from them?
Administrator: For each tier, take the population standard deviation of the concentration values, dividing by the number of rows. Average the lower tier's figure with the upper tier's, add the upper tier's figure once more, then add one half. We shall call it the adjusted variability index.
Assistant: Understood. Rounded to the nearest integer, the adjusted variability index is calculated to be 35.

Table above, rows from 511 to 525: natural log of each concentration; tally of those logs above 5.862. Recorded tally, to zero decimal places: 2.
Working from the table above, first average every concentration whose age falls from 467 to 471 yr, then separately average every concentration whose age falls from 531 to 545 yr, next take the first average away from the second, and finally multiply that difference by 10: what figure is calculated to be 575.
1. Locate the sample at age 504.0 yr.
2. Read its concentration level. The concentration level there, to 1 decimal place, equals 340.4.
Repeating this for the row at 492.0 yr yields 325.9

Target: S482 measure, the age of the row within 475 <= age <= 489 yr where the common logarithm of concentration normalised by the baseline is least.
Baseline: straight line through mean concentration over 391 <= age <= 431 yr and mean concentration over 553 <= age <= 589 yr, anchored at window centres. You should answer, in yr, 478.0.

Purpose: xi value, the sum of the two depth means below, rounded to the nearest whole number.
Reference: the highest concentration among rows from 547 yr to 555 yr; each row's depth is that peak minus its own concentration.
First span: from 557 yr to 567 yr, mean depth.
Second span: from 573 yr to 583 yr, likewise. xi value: 34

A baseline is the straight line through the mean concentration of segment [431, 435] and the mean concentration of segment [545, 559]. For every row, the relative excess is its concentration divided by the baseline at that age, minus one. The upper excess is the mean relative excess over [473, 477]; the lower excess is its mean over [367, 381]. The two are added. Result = -0.13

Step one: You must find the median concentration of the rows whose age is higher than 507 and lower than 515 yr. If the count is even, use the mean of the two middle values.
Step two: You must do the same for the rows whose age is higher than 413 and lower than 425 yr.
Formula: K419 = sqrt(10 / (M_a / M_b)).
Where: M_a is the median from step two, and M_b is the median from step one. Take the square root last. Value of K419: 3.15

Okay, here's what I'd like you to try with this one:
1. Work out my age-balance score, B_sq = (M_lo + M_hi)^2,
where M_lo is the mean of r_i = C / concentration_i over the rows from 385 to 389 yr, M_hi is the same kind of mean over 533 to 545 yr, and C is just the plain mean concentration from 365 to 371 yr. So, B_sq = 3.50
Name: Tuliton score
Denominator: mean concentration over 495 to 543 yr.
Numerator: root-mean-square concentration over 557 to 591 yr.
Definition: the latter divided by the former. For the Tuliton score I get 1.12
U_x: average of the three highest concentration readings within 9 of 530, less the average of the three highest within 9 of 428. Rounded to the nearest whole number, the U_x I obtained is 65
